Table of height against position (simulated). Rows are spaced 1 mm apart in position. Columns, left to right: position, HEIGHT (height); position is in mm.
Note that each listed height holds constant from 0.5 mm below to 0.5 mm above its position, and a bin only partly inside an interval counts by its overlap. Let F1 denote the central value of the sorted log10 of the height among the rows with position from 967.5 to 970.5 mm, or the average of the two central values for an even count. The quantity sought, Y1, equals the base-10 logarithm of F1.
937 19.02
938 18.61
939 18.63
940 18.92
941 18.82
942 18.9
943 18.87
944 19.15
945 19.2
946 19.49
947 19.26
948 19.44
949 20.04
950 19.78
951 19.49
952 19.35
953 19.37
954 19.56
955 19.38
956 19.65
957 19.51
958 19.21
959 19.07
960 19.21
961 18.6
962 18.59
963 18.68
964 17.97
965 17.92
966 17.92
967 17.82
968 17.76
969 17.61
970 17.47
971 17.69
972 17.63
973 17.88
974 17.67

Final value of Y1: 0.095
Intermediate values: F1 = 1.25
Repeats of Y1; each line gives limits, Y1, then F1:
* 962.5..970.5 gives 0.098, 1.25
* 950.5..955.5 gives 0.110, 1.29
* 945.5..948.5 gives 0.110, 1.29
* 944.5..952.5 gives 0.110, 1.29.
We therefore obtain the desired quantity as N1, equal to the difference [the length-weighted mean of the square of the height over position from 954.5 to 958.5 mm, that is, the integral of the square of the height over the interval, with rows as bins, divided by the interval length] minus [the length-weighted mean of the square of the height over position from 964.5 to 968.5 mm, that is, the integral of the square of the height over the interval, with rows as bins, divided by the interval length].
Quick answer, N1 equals 59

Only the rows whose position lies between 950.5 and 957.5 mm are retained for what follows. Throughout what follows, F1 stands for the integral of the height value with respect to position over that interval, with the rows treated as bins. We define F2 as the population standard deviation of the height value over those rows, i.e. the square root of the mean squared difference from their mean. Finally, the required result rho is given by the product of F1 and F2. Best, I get 14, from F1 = 136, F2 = 0.10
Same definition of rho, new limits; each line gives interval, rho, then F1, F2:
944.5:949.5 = 29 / 97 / 0.30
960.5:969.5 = 63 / 163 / 0.39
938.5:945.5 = 24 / 132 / 0.18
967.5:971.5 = 8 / 71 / 0.11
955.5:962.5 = 51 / 134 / 0.38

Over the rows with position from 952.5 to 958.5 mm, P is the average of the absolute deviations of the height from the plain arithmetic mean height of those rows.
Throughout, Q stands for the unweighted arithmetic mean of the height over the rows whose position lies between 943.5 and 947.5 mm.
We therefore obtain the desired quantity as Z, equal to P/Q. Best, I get 0.0066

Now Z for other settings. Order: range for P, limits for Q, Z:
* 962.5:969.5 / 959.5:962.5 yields 0.0113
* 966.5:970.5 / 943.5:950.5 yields 0.0064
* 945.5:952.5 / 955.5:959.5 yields 0.0106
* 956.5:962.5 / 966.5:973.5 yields 0.0165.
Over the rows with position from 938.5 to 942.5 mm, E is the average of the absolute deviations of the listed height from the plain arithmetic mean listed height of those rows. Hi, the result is 0.09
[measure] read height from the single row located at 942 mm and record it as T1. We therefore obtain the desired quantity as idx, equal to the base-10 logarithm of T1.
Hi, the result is 1.28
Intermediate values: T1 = 18.9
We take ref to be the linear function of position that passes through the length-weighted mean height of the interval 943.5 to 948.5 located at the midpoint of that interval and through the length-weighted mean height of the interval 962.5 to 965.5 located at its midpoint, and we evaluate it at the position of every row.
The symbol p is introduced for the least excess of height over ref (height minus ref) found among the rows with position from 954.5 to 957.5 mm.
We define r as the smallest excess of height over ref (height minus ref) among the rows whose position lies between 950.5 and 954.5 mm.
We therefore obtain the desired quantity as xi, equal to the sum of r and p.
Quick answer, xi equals 1.0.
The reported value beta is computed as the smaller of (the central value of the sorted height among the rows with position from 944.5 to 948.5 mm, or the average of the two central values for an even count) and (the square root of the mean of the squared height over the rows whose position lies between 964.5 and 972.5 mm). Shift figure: 17.7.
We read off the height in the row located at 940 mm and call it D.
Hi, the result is 18.92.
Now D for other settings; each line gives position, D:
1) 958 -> 19.21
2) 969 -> 17.61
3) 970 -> 17.47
